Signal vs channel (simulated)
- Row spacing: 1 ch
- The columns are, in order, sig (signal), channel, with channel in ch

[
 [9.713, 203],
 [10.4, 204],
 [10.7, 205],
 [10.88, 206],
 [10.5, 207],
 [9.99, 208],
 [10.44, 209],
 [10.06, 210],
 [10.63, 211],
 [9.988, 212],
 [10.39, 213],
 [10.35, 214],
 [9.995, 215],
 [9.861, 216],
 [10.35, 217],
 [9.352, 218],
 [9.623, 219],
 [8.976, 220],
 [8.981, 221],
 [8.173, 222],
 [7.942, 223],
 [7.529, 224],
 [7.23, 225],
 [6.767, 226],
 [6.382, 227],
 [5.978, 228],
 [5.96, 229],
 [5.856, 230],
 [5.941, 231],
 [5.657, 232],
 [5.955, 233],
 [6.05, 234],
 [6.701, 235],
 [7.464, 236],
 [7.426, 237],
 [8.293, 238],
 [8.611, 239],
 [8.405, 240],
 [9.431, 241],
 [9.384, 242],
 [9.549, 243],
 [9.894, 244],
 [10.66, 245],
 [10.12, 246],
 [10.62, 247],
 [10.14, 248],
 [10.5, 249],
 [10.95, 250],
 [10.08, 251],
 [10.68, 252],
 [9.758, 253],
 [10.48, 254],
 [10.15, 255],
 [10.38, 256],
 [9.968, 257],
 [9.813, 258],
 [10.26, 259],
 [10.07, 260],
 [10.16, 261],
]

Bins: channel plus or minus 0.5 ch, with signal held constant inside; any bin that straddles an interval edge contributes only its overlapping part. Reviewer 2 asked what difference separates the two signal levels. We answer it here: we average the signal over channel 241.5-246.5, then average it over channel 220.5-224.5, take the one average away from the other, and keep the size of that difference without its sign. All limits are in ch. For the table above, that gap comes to 1.8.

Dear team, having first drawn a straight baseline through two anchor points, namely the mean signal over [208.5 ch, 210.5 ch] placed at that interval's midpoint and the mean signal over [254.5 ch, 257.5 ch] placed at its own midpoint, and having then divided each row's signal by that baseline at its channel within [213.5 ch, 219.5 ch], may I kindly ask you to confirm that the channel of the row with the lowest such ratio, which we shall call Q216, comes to 218 ch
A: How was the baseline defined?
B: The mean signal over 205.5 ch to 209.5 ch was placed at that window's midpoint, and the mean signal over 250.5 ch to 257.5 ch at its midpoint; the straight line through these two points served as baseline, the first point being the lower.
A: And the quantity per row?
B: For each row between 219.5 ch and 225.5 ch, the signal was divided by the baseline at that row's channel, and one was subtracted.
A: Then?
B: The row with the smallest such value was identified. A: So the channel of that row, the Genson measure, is 225 ch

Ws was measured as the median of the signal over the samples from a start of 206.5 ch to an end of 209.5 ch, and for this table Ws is 10.4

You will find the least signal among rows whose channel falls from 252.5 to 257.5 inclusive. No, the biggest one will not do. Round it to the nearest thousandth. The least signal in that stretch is 9.758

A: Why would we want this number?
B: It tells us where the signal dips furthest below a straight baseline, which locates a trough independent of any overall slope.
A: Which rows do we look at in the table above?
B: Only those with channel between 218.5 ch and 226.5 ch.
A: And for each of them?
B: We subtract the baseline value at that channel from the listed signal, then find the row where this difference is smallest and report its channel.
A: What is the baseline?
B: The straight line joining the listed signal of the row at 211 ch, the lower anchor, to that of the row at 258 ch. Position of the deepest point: 226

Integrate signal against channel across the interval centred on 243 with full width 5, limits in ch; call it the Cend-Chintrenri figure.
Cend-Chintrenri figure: 49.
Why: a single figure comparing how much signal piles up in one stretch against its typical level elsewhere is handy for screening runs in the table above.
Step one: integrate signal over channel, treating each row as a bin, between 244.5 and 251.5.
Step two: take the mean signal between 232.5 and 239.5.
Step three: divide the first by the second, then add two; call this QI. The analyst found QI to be 12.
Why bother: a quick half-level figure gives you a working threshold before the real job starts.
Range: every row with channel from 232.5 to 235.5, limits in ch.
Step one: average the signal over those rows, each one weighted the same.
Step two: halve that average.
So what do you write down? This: 3.1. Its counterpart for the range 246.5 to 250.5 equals 5.3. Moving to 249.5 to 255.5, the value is 5.2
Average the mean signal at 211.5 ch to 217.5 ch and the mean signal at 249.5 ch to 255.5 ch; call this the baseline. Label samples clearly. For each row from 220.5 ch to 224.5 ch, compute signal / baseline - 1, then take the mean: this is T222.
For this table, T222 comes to -0.20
